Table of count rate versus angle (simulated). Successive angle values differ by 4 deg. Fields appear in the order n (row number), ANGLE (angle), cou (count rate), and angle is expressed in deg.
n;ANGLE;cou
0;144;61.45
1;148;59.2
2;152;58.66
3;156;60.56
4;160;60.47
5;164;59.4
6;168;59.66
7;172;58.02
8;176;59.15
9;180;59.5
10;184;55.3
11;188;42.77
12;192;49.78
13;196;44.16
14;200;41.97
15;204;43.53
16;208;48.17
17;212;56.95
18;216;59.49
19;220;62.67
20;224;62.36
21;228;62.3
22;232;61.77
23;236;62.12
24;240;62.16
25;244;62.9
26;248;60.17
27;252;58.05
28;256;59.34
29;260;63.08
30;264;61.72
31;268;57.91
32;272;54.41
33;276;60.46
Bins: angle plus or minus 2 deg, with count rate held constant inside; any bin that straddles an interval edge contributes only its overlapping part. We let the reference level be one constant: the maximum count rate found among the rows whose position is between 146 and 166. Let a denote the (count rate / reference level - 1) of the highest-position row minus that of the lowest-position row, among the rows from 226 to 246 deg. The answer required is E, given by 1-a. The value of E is 0.99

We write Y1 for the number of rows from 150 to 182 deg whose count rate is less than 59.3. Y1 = 3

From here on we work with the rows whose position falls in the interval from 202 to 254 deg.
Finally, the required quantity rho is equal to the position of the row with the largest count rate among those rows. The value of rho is 244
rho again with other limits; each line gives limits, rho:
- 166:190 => 168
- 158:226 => 220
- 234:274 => 260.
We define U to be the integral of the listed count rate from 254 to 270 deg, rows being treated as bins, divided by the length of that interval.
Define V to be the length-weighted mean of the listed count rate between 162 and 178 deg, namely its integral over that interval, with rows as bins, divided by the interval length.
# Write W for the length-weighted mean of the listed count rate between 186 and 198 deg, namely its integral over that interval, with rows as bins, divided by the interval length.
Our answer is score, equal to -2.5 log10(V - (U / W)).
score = -4.40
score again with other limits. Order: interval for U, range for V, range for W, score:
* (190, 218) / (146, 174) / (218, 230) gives -4.42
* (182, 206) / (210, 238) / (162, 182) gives -4.45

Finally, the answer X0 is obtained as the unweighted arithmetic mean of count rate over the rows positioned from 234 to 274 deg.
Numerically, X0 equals 60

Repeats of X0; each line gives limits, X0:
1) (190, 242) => 55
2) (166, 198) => 54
